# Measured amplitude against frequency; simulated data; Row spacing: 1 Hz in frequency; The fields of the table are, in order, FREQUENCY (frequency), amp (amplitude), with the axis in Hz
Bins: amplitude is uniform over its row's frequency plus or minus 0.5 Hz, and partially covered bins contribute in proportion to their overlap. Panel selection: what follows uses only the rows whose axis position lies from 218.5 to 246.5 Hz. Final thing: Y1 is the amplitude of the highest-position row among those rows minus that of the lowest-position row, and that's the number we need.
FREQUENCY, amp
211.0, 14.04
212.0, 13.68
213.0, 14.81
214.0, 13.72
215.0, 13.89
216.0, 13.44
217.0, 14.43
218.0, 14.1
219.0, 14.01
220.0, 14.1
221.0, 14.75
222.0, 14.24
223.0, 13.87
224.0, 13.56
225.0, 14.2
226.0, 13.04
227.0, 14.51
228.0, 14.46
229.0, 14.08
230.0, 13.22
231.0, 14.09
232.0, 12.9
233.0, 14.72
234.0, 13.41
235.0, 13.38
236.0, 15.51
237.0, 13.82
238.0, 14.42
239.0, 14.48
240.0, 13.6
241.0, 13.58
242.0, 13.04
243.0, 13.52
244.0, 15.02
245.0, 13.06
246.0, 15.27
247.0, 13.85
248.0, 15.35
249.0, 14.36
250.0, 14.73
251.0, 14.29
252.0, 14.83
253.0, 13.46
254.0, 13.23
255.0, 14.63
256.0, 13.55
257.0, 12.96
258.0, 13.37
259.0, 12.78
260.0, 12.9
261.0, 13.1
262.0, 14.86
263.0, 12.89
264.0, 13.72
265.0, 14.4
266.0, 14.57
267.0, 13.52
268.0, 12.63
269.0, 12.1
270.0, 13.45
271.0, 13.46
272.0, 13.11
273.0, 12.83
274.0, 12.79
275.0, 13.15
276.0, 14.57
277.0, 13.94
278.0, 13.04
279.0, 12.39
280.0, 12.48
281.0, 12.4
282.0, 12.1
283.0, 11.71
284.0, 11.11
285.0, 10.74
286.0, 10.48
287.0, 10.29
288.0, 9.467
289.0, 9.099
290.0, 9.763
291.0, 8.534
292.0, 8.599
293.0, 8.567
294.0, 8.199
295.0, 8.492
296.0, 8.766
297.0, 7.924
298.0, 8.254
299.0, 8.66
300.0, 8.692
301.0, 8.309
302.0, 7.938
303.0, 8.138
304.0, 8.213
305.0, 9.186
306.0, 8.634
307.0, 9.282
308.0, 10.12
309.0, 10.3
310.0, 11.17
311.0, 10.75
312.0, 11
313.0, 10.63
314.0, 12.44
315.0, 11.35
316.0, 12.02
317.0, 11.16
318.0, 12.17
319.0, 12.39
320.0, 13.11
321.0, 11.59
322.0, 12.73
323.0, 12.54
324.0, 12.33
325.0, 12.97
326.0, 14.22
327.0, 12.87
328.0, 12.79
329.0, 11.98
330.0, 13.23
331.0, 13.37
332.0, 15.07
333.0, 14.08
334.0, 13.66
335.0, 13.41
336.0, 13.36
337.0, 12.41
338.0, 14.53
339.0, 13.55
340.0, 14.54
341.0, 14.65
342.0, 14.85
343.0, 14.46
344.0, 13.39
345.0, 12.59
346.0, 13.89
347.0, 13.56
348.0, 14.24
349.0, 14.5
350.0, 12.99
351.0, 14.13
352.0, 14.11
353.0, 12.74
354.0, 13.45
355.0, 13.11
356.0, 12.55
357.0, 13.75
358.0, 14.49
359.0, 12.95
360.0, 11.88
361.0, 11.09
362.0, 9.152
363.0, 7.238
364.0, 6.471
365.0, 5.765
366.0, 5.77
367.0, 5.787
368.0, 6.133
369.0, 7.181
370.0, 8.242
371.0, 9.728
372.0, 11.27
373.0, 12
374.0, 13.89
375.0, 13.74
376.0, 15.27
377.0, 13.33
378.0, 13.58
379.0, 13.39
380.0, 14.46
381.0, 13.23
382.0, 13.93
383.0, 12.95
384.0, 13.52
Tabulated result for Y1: 1.3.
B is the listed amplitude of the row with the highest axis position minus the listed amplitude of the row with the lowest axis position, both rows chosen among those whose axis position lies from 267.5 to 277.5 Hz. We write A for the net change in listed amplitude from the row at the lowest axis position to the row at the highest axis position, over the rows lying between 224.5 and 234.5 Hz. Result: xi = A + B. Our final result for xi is 0.5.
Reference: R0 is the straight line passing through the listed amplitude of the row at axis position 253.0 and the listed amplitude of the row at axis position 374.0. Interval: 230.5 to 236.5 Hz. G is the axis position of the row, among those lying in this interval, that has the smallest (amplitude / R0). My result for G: 232.0 Hz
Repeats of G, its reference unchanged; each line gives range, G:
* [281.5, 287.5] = 287.0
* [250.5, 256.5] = 254.0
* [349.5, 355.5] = 353.0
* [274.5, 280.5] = 279.0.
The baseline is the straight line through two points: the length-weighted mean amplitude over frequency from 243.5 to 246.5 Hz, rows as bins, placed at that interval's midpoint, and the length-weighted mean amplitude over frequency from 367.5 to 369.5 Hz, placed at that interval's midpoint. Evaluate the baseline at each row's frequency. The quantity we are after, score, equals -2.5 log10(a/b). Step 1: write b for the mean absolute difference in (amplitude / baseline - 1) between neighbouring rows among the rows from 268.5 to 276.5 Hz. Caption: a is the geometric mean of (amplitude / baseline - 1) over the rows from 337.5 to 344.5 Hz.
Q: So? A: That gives -3.00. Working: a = 0.699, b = 0.044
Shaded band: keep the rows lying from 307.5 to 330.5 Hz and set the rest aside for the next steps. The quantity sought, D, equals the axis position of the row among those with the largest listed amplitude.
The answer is 326.0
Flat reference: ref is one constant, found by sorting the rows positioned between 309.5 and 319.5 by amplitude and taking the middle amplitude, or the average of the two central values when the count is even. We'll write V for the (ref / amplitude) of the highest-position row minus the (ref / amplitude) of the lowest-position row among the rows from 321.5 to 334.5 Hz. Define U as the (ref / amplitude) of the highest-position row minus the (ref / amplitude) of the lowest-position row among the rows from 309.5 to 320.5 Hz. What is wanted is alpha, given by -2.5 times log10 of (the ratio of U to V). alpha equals -1.0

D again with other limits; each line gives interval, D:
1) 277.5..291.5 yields 278.0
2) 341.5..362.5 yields 342.0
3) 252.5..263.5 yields 262.0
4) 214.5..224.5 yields 221.0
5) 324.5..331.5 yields 326.0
